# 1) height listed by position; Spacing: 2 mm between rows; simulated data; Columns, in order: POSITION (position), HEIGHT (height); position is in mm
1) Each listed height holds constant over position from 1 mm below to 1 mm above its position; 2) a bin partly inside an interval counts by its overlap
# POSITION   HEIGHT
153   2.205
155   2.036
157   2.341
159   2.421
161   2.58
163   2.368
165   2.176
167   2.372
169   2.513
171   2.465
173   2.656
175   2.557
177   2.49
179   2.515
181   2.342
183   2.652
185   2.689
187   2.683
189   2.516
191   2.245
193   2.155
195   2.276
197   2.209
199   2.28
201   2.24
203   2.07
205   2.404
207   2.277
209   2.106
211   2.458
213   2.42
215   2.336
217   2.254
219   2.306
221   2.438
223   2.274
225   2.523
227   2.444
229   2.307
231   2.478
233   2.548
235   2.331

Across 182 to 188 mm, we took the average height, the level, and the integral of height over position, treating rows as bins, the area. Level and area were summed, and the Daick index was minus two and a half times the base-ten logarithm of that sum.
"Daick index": -3.18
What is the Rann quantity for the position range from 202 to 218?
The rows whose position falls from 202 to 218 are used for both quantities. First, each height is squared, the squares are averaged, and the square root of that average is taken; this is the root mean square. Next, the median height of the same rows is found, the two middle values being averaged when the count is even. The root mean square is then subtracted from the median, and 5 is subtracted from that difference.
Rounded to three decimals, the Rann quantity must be -4.988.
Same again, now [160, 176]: -4.976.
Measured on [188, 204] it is -5.010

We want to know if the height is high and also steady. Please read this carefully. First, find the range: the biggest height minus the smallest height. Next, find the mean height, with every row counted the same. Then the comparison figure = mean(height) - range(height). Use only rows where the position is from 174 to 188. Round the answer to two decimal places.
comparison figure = 2.21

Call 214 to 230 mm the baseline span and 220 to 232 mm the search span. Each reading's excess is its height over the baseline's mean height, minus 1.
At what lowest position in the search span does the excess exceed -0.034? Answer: 221 mm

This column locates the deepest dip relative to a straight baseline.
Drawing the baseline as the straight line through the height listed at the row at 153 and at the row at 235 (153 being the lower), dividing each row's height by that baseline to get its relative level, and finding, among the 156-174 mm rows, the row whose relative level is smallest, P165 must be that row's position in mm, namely 165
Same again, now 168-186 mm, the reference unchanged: 181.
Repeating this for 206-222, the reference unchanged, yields 209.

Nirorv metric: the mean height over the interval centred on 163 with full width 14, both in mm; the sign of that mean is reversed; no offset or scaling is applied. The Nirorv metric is -2.40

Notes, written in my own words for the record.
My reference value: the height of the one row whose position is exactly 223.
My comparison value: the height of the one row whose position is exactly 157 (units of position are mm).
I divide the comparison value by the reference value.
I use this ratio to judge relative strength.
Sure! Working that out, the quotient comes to 1.03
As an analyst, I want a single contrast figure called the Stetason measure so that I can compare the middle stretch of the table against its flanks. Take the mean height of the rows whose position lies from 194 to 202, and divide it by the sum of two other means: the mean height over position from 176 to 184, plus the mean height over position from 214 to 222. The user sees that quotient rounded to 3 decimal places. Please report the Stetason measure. 0.466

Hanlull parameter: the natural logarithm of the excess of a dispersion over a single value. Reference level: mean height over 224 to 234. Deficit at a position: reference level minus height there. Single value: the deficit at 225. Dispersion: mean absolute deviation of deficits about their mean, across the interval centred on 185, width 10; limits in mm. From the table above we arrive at -1.71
